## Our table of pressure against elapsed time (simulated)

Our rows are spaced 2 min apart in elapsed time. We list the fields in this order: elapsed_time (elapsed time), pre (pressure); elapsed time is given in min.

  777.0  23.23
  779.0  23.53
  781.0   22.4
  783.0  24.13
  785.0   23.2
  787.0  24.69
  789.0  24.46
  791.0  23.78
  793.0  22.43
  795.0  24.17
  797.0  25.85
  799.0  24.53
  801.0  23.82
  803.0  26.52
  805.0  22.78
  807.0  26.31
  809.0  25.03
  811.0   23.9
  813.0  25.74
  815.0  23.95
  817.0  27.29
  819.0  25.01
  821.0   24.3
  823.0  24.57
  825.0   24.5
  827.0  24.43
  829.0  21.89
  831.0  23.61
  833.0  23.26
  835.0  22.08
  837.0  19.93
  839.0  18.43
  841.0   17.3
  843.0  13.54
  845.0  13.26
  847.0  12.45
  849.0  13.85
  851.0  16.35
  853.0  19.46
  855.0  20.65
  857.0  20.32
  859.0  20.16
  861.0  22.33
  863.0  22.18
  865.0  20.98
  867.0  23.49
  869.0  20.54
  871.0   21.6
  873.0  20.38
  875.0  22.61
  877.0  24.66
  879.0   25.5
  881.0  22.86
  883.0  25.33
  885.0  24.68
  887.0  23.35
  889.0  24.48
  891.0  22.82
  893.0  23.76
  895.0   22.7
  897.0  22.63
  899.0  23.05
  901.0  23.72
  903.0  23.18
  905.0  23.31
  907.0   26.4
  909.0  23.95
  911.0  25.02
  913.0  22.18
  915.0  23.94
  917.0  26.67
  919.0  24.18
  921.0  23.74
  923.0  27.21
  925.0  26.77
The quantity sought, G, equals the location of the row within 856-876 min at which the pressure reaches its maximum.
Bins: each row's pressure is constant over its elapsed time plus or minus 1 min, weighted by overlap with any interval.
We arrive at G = 867.0 min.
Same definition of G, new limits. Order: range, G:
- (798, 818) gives 817.0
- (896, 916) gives 907.0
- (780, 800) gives 797.0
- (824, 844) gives 825.0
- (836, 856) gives 855.0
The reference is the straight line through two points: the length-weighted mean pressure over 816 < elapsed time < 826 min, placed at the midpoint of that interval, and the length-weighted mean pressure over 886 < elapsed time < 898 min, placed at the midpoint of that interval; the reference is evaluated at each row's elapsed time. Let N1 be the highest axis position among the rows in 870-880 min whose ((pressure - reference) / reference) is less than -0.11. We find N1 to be 873.0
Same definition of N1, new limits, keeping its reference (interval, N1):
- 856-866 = 865.0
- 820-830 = 829.0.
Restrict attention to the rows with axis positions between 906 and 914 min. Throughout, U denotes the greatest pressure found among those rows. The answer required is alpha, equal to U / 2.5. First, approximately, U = 26.4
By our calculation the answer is 10.6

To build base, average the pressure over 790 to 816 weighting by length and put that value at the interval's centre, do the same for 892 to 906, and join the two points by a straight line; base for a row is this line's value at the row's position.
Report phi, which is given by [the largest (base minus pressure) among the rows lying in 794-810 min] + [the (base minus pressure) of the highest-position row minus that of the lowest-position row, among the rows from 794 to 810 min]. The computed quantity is 0.7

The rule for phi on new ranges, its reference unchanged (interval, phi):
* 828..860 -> 12.8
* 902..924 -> -3.5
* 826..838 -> 8.5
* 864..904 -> 0.4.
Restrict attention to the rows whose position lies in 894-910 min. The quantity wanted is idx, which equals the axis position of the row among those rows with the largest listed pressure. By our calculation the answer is 907.0 min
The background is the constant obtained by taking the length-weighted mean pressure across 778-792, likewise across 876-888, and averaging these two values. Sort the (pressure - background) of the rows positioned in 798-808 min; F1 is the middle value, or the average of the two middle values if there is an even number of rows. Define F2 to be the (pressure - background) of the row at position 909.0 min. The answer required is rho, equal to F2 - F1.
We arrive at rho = -0.6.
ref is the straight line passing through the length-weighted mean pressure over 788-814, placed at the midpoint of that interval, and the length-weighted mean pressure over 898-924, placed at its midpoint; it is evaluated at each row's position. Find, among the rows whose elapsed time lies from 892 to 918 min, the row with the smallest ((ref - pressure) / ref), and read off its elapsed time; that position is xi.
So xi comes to 917.0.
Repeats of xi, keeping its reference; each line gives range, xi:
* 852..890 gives 879.0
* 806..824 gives 817.0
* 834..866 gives 861.0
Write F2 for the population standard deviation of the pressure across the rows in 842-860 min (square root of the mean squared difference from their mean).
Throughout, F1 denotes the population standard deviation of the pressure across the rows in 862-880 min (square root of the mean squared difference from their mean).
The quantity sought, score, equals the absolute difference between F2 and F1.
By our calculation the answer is 1.6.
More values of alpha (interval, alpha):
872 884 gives 10.2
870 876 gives 9.0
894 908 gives 10.6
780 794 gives 9.9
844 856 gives 8.3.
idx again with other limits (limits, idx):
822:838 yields 823.0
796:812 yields 803.0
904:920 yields 917.0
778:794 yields 787.0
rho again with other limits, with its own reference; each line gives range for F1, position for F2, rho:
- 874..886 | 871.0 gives -3.1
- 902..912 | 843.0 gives -10.4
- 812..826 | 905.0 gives -1.3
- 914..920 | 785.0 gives -1.0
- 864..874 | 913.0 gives 1.2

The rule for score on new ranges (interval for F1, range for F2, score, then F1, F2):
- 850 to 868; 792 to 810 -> 0.6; 1.93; 1.4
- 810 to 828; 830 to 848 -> 3.1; 1.01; 4.1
